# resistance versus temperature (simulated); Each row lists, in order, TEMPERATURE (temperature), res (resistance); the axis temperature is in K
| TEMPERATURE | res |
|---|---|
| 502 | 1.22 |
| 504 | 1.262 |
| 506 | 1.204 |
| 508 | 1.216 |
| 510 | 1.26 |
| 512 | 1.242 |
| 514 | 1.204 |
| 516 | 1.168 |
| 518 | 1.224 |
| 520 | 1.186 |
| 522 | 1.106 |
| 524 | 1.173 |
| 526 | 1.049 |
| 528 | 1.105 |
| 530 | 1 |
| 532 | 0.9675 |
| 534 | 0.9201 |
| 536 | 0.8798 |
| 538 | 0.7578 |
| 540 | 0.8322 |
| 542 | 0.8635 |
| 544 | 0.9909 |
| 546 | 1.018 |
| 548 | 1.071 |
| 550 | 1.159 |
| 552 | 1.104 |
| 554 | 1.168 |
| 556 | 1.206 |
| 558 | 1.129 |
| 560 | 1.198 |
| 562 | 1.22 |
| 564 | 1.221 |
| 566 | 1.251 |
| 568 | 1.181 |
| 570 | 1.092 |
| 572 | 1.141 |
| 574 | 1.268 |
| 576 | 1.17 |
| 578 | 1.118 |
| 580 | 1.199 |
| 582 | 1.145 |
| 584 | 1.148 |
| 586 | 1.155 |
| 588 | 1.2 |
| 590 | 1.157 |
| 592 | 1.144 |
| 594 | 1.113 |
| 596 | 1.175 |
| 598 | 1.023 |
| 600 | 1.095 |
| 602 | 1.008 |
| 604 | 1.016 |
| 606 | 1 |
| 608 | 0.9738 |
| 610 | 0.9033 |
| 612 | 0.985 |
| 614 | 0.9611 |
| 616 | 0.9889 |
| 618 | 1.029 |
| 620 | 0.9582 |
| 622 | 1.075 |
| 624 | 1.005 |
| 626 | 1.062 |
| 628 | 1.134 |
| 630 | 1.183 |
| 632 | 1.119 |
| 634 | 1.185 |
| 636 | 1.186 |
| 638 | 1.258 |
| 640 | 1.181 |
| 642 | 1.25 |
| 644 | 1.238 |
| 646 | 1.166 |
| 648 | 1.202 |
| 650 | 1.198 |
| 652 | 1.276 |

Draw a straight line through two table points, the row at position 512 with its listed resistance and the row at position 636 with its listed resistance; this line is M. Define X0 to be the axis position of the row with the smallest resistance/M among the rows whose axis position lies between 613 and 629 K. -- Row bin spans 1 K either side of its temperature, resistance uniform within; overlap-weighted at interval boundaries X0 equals 620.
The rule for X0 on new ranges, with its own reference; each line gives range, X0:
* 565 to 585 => 570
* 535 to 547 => 538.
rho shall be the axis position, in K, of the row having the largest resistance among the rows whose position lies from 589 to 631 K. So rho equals 630 K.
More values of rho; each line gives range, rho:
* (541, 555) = 554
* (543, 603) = 574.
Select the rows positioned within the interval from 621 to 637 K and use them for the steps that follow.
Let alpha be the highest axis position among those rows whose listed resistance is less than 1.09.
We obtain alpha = 626 K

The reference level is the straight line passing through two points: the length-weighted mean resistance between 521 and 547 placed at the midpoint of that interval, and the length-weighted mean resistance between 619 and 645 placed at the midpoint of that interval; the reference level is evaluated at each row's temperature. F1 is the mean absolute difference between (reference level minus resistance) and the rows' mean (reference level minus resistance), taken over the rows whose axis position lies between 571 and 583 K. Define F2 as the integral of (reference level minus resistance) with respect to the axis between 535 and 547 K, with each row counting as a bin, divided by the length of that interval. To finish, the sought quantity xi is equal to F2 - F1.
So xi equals 0.06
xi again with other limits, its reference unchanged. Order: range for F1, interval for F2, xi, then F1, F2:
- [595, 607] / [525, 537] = -0.08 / 0.058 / -0.02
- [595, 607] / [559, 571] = -0.23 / 0.058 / -0.17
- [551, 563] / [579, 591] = -0.14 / 0.034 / -0.11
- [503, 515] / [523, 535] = -0.09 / 0.024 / -0.07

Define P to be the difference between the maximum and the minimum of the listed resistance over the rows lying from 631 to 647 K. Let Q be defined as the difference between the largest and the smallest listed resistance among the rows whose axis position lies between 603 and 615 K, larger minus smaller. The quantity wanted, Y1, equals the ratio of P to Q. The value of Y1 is 1.2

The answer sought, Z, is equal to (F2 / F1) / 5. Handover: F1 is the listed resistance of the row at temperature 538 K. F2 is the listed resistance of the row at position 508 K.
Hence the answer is 0.321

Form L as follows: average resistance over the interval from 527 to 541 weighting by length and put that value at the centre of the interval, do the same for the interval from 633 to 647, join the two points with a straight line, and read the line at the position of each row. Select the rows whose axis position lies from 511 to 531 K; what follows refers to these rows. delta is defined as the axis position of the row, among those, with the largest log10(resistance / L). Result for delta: 512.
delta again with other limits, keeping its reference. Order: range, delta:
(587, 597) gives 588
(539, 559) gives 556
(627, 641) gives 638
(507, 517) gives 510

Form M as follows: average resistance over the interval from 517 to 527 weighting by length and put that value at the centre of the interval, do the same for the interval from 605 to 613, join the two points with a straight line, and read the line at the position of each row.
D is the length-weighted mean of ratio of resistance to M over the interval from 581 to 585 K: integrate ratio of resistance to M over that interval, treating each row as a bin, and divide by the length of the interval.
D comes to 1.124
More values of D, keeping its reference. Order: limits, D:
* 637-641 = 1.351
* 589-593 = 1.147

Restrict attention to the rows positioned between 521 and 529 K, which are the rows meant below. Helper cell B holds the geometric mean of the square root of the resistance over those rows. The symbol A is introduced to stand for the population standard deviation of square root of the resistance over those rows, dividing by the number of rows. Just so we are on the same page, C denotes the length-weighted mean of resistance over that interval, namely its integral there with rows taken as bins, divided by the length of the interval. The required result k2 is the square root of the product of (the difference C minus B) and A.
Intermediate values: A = 0.021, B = 1.05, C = 1.11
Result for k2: 0.0341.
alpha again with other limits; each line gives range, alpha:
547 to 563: 548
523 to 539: 538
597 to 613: 612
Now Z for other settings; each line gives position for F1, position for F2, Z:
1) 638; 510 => 0.200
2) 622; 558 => 0.210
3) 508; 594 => 0.183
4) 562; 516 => 0.191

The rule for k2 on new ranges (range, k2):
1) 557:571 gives 0.0482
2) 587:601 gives 0.0418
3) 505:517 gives 0.0389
